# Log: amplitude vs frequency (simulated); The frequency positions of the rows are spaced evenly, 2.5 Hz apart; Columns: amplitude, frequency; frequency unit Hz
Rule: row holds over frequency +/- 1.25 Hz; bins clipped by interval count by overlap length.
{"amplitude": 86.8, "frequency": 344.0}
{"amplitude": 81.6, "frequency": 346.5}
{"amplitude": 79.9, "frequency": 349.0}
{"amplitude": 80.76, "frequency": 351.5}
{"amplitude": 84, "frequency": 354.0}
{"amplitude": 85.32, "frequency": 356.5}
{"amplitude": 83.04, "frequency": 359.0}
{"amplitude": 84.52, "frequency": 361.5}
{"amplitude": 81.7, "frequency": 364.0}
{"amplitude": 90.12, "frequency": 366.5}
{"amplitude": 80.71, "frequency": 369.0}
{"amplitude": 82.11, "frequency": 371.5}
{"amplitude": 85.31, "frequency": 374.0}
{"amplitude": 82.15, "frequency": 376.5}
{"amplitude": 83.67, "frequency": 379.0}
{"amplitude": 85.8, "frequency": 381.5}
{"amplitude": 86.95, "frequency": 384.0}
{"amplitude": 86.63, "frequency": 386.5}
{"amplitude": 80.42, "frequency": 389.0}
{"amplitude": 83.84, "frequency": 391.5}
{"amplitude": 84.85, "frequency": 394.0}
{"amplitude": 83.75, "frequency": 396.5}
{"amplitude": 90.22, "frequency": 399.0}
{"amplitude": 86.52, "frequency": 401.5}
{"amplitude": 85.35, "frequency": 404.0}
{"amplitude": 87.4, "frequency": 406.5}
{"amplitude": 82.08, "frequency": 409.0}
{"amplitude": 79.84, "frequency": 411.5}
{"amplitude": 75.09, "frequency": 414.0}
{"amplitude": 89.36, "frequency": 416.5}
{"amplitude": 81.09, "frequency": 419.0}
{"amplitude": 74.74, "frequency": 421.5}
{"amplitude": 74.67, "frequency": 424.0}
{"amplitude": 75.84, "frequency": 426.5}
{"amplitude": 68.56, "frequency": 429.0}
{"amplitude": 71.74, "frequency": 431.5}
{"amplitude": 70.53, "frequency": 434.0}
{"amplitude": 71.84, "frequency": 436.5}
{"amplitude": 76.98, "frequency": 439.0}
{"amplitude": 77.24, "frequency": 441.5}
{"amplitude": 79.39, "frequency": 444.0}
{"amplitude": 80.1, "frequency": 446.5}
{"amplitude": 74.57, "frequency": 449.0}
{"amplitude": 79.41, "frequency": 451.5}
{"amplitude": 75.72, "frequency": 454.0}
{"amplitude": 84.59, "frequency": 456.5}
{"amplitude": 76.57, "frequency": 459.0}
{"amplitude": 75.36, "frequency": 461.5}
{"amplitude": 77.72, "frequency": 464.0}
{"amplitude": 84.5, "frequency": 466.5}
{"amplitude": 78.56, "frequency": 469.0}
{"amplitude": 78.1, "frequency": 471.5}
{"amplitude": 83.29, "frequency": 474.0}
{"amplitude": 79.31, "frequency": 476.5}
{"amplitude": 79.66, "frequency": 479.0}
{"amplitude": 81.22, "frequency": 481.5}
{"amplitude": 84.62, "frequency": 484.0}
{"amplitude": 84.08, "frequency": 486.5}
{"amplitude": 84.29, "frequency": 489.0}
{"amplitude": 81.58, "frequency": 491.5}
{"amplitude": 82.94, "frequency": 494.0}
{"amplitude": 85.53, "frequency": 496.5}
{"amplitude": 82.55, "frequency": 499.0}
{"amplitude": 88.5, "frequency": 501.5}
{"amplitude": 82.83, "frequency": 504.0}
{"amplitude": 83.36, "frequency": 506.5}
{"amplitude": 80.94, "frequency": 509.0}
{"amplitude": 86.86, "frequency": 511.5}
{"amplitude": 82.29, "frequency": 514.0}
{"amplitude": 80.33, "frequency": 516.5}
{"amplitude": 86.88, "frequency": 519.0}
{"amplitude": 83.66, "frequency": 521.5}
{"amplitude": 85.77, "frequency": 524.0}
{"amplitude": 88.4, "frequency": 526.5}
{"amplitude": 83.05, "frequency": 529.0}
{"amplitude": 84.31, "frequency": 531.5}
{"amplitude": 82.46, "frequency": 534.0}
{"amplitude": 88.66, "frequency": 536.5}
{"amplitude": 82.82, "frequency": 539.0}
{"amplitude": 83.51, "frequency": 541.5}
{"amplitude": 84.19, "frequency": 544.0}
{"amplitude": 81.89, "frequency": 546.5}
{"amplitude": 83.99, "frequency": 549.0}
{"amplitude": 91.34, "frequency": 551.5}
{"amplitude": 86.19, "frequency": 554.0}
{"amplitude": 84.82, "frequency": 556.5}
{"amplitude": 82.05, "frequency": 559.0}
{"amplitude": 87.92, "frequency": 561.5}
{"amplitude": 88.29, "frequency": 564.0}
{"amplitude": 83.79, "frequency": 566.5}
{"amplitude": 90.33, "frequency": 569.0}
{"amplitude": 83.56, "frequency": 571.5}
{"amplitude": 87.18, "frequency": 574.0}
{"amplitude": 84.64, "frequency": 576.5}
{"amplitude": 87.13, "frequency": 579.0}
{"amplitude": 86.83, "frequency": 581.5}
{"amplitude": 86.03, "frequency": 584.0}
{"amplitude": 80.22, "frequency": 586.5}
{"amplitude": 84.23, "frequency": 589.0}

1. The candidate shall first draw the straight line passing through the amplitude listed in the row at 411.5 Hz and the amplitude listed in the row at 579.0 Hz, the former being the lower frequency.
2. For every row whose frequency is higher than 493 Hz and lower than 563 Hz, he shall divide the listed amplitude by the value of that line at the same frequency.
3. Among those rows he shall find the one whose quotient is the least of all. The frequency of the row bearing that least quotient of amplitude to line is 559.0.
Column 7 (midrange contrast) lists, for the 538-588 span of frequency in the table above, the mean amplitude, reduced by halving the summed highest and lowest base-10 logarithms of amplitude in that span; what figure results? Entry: 83.4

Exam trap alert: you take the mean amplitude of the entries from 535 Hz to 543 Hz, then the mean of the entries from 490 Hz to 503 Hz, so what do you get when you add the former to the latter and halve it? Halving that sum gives 85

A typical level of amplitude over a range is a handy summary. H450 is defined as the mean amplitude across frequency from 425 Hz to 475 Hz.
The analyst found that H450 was 77.0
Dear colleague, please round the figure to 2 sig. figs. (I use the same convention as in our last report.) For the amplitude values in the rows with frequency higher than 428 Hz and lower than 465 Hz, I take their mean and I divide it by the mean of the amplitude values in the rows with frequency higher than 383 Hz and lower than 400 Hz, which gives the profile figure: 0.89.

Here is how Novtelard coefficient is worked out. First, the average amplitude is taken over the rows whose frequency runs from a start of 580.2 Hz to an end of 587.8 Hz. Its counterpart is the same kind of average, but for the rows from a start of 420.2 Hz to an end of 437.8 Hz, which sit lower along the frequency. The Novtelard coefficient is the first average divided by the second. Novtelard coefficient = 1.16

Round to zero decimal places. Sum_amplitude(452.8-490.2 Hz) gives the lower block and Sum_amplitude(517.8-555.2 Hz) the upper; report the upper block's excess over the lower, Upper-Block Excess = 70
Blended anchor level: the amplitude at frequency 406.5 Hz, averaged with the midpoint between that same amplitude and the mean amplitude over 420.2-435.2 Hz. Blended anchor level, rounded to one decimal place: 83.7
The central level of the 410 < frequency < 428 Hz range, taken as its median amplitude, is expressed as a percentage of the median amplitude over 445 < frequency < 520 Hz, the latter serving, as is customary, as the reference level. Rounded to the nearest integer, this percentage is 93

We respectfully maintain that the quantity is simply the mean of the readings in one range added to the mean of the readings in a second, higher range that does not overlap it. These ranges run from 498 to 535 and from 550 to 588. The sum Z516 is 170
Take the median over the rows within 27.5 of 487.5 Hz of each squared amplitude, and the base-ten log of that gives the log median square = 3.83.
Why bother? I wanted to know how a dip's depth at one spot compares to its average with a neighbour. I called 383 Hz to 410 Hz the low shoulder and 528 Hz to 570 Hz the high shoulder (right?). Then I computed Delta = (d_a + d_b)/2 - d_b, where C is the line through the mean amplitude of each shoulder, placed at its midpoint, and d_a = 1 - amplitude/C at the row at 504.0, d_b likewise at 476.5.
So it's -0.021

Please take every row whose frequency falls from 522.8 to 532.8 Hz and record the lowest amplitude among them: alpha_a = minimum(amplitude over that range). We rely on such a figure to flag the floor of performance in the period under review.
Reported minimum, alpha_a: 83.05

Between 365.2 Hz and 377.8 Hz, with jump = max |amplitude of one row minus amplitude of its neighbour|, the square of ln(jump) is 5.0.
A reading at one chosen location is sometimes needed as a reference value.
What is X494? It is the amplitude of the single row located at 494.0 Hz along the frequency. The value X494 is 82.94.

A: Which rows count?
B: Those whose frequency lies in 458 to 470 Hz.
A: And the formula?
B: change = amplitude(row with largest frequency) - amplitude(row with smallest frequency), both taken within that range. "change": 2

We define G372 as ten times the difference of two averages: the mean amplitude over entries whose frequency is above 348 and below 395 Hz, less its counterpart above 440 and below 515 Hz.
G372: 26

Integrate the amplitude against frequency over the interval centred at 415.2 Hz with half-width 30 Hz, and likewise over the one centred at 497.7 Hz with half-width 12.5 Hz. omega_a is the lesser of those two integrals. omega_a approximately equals 2092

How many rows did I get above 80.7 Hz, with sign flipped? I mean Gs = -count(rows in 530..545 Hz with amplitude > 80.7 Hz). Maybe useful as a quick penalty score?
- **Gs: -6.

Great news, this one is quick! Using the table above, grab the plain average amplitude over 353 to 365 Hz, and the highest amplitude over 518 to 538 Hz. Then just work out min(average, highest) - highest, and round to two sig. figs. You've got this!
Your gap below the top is -4.9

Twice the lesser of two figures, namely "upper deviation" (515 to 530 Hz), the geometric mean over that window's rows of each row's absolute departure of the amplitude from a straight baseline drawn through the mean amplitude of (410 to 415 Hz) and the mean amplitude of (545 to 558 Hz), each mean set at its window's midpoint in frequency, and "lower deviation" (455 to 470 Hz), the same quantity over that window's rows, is 3.32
